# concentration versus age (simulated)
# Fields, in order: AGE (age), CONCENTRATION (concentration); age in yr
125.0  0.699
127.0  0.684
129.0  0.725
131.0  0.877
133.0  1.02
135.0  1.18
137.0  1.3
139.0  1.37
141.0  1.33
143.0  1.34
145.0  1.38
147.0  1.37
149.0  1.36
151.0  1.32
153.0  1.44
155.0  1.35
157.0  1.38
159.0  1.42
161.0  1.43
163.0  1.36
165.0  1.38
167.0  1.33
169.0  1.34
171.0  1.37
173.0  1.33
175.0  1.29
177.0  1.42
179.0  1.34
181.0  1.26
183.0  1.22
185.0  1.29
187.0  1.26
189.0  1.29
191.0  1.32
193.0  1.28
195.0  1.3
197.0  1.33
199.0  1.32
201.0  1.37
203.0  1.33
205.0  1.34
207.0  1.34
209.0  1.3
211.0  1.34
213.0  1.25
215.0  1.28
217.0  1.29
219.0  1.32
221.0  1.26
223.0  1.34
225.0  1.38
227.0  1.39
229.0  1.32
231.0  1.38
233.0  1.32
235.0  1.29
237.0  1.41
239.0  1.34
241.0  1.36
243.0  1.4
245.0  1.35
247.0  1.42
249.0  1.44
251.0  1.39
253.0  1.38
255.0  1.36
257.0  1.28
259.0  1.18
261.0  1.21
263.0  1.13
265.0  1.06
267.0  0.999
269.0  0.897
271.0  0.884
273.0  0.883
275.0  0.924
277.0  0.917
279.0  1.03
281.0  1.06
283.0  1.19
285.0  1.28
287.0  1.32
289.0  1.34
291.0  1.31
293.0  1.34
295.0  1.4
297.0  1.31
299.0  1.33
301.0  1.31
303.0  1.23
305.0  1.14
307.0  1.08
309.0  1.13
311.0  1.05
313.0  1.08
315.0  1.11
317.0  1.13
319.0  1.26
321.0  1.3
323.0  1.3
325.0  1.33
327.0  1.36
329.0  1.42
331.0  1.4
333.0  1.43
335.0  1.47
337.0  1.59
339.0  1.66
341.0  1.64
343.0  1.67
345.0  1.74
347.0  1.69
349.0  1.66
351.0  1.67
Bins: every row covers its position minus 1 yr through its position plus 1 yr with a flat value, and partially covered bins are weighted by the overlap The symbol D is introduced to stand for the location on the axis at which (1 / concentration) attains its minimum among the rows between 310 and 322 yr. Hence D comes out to 321.0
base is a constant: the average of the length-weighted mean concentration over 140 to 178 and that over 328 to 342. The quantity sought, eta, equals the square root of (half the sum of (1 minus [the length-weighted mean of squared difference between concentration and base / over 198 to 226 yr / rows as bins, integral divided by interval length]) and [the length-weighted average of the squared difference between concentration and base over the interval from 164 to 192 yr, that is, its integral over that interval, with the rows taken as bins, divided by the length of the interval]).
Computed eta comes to 0.708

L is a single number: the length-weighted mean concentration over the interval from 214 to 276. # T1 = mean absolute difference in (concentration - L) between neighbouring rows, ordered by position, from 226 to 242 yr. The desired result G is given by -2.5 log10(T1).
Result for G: 3.03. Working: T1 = 0.061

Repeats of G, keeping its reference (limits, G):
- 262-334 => 3.25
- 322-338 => 3.32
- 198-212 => 3.81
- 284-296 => 3.61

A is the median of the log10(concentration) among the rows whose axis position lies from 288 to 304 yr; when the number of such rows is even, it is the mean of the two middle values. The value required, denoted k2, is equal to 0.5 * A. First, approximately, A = 0.121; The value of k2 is 0.0603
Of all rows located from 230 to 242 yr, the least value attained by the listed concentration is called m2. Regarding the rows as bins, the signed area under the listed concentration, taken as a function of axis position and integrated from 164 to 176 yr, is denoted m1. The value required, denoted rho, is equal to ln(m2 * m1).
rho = 3.0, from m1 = 16.1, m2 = 1.29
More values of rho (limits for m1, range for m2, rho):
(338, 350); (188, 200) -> 3.2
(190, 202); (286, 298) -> 3.0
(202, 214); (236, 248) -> 3.1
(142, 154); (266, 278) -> 2.7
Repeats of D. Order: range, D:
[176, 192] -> 177.0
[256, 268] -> 257.0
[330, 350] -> 345.0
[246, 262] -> 249.0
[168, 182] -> 177.0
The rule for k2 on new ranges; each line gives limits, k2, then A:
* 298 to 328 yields 0.0450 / 0.090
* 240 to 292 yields 0.0475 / 0.095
